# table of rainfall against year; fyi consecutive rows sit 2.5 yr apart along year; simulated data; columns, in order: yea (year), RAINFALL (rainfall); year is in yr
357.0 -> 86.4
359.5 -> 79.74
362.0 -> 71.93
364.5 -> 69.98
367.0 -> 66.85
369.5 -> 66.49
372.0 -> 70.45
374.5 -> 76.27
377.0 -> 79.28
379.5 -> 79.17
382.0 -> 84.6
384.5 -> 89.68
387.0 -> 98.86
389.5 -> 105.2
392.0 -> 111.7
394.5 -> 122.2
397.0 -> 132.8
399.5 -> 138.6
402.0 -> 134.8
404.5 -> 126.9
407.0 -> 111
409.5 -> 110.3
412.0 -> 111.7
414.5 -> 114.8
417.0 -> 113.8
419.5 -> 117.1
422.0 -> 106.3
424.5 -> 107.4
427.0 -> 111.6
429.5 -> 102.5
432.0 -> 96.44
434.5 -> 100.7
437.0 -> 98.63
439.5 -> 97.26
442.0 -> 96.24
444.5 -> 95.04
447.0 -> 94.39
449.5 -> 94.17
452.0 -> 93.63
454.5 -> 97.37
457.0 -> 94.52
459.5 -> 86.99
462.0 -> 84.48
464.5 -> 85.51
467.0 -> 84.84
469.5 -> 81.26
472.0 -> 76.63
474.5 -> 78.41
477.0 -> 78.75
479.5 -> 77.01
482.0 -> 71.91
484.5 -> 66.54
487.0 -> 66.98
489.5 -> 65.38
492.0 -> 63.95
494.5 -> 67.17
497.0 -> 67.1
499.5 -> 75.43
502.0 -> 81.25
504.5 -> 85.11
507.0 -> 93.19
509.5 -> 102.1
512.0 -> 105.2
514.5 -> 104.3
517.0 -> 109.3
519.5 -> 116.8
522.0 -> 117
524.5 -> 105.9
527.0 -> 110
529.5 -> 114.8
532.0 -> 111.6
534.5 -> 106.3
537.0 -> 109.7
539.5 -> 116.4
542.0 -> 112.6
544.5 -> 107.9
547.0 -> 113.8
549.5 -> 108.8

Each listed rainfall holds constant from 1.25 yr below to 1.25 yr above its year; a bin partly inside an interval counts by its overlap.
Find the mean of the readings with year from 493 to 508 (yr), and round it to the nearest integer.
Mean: 78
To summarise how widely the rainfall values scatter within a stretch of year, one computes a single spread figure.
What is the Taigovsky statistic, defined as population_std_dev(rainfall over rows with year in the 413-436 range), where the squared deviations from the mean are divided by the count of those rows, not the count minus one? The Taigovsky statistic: 6.6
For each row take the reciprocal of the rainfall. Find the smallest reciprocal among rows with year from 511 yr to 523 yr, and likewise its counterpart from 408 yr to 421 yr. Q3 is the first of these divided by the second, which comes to 1.00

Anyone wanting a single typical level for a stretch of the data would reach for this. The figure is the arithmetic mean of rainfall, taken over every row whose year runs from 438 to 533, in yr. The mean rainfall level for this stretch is 89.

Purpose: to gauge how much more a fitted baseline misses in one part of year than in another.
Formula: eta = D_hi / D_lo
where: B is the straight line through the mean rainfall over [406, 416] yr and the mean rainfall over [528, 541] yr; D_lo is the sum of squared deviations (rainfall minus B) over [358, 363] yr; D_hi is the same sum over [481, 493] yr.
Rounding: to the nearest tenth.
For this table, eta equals 3.8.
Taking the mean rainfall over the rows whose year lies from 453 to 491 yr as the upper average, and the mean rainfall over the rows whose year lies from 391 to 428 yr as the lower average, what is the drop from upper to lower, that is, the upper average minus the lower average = -38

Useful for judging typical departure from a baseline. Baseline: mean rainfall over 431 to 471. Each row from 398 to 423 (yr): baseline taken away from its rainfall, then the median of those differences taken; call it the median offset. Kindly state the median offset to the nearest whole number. 22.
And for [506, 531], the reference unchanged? 15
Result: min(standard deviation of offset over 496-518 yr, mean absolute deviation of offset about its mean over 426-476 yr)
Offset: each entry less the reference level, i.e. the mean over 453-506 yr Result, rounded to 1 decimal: 7.0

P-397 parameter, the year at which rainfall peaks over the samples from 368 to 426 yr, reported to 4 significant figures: 399.5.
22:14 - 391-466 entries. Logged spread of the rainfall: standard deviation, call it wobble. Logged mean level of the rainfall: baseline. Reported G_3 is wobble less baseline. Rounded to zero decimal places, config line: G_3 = -92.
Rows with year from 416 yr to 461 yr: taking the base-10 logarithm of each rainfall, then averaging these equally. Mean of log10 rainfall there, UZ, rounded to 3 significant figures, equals 2.00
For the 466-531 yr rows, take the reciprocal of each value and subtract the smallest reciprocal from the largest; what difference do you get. 0.0071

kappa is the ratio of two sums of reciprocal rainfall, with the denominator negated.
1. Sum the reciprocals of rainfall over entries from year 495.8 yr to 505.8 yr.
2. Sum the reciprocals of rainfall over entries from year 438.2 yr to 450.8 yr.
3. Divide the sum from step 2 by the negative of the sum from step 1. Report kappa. -1.0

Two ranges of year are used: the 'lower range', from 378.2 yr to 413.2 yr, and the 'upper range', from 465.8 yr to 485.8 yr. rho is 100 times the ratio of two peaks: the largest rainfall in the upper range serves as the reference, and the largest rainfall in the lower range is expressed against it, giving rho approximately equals 163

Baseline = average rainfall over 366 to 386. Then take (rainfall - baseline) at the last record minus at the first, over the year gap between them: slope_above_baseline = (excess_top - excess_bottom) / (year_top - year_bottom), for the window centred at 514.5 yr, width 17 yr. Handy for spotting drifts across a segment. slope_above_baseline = 1.6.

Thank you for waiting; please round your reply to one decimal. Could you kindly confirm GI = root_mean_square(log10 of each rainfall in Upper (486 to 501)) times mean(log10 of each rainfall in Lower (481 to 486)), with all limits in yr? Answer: 3.4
